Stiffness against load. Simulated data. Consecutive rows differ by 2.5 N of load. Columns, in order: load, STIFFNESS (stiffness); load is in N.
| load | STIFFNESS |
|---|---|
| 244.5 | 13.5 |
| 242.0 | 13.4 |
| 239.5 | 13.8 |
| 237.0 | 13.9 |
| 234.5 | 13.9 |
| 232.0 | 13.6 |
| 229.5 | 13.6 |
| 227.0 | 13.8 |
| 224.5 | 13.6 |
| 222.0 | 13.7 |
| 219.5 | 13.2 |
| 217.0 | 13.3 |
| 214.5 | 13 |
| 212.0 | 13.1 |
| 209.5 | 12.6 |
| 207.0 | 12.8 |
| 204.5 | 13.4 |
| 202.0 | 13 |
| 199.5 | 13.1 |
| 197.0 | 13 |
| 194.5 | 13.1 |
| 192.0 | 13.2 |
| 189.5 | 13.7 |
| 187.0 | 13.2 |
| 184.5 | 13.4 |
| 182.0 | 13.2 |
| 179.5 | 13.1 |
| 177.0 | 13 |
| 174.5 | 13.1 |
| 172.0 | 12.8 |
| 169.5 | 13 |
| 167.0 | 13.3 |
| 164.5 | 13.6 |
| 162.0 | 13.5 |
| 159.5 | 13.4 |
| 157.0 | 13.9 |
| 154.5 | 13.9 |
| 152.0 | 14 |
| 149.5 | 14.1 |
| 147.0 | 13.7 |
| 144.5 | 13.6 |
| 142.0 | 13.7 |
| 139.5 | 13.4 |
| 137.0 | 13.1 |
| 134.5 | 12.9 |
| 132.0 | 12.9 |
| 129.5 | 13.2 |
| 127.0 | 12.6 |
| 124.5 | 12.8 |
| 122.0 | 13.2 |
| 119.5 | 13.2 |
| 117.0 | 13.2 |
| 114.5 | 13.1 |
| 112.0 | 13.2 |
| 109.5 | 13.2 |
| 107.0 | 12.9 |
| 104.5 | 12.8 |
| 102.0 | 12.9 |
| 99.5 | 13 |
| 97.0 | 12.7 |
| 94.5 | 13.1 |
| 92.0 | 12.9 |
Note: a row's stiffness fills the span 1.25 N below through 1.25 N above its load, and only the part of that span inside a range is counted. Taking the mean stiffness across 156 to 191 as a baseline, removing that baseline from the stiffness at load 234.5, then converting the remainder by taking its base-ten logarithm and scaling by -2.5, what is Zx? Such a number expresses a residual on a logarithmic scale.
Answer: 0.55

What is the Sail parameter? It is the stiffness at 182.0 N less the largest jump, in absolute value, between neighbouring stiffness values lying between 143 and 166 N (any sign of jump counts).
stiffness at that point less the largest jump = 12.7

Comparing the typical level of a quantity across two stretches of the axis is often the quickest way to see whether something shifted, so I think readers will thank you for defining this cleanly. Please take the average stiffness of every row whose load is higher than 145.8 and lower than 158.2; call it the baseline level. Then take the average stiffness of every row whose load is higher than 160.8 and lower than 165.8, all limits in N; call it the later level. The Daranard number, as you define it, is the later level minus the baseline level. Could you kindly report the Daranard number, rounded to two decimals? -0.37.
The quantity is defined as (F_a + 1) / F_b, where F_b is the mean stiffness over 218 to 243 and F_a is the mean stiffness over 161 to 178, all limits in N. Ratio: 1.039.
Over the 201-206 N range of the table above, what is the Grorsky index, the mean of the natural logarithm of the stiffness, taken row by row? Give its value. 2.58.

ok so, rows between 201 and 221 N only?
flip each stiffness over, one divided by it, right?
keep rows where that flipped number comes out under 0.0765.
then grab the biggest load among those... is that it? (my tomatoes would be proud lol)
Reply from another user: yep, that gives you 219.5 N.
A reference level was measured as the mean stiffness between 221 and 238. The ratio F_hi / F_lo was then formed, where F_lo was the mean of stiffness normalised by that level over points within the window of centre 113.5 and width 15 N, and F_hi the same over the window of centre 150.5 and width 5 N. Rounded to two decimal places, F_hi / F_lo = 1.07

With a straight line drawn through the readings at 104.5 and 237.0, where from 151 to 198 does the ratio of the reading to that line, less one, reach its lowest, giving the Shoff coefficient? 172.0 N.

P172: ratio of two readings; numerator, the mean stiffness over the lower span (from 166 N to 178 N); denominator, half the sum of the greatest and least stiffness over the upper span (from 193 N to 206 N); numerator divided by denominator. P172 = 0.99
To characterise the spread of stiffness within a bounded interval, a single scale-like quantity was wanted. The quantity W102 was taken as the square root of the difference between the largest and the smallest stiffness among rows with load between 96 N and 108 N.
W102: 0.55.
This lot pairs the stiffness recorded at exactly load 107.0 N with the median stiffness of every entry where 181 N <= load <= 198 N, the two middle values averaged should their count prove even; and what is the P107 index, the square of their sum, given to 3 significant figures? 681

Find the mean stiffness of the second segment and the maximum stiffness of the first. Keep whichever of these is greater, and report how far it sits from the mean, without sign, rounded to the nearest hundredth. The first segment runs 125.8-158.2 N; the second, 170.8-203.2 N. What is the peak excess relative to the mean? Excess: 0.95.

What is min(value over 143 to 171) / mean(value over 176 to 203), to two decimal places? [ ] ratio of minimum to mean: 0.99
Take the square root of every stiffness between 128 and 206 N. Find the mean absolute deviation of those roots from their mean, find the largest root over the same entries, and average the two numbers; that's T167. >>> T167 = 1.90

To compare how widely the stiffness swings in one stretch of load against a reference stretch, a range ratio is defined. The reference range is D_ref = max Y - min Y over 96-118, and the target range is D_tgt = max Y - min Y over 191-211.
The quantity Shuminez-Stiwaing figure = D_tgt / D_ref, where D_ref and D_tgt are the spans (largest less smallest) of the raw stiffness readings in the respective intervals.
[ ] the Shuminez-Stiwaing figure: 1.6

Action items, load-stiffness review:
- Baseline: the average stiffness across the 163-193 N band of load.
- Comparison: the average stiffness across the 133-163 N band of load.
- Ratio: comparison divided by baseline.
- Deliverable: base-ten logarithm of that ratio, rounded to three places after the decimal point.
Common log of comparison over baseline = 0.012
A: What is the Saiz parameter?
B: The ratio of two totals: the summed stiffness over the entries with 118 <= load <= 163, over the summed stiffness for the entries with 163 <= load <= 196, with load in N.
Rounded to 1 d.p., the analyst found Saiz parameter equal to 1.4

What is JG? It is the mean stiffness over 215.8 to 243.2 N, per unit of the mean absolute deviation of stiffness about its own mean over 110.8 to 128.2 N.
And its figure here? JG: 70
